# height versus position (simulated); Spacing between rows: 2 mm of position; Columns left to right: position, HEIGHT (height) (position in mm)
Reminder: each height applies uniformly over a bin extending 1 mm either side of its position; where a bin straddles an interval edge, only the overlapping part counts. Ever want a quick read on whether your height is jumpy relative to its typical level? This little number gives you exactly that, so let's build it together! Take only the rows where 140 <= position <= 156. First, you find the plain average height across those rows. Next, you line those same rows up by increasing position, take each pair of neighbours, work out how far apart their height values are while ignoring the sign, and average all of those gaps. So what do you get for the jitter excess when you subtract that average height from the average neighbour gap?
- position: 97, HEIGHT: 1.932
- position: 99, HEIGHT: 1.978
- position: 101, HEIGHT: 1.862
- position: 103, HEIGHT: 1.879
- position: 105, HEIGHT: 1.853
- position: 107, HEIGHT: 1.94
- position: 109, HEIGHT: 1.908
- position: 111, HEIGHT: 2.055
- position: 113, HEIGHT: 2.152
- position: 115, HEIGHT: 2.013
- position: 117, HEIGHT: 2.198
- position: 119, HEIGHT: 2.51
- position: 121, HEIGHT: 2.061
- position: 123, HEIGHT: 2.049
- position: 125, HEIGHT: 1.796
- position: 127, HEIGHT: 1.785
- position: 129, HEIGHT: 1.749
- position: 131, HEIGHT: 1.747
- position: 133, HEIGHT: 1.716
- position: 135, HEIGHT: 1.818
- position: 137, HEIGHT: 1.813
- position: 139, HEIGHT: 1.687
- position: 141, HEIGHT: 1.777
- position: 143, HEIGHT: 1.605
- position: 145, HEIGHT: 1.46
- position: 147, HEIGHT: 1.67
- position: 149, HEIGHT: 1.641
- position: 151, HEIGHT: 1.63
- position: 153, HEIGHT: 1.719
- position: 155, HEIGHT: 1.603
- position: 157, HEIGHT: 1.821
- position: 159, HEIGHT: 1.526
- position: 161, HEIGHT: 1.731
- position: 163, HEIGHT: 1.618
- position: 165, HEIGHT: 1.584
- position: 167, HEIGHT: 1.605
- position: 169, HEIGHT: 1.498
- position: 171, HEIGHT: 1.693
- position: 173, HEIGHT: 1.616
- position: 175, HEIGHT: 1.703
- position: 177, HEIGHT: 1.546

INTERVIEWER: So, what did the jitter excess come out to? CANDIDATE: -1.5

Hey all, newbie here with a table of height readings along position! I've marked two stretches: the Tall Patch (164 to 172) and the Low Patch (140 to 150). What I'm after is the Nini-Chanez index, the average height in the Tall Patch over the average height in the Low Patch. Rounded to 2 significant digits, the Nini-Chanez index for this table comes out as 0.98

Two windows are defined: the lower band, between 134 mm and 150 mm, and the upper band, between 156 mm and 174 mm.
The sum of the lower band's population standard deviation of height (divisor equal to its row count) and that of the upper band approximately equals 0.208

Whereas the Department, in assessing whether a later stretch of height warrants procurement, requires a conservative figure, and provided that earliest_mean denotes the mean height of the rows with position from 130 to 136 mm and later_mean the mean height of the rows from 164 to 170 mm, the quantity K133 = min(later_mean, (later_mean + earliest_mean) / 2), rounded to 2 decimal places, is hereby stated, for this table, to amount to 1.56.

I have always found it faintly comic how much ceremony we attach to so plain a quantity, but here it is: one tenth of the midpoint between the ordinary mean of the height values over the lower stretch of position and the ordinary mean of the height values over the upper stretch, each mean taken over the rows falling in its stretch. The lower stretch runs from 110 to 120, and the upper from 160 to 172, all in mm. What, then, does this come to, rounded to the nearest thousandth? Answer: 0.190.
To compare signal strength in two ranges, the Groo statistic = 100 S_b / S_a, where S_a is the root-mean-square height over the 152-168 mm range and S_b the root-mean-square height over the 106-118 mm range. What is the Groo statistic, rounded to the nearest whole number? 124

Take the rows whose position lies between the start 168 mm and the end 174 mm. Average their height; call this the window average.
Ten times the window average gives 16.0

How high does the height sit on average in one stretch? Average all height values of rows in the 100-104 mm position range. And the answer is 1.87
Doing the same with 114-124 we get 2.17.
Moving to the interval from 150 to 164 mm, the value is 1.66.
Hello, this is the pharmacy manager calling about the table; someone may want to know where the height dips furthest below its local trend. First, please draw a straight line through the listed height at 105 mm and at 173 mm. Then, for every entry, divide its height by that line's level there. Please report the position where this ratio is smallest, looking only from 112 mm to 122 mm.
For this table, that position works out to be 115 mm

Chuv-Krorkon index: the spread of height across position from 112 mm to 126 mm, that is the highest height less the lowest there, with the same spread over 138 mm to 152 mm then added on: 1.03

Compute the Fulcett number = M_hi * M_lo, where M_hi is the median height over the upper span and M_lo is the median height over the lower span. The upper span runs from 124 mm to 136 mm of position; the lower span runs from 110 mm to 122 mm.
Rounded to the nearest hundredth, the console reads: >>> 3.72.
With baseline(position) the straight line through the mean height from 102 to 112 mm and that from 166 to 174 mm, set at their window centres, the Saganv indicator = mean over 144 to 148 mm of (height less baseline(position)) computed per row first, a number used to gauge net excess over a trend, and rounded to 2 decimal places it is -0.16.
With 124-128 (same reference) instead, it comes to -0.04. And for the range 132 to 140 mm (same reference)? -0.02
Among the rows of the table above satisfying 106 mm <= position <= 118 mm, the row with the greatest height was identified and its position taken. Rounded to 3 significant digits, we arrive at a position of 117 mm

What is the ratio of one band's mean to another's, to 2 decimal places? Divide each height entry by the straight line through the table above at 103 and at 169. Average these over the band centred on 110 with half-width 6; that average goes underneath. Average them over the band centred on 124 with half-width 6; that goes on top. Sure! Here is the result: 1.05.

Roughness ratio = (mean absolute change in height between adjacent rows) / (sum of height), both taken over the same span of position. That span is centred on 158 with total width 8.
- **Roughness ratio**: 0.036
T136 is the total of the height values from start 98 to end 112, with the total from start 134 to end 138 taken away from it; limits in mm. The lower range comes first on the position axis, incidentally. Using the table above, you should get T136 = 10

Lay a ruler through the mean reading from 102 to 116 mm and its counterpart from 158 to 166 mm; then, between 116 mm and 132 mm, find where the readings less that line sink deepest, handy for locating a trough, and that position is 129 mm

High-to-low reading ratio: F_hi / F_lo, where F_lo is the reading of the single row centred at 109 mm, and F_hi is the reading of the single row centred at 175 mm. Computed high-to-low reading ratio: 0.893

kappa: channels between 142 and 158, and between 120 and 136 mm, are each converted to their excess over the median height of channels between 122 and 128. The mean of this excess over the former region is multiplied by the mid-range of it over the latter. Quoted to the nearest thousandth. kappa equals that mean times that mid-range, -0.014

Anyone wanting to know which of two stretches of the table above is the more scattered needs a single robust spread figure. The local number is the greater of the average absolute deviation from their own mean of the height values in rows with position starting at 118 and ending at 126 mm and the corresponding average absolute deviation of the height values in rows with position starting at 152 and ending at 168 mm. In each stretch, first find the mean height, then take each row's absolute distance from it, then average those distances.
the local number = 0.203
